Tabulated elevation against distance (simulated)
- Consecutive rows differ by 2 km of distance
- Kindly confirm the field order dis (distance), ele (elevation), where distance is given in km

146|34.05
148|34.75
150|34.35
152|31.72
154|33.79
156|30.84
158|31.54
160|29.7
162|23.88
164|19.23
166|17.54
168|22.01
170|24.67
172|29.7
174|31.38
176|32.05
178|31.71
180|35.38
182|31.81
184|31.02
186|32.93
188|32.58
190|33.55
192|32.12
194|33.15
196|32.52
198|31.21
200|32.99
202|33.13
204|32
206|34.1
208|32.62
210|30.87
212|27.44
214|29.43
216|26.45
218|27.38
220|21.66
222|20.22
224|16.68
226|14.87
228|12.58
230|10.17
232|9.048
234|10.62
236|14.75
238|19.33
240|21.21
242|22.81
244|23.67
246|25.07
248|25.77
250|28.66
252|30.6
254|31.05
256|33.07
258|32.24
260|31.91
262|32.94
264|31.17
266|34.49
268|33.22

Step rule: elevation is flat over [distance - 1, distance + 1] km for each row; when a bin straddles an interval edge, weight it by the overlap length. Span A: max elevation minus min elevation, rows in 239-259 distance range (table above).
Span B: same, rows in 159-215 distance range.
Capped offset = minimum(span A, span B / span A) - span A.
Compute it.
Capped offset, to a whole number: -10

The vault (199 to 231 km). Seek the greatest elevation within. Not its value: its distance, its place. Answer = 206 km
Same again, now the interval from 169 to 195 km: 180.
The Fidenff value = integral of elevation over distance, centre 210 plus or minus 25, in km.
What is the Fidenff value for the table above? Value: 1301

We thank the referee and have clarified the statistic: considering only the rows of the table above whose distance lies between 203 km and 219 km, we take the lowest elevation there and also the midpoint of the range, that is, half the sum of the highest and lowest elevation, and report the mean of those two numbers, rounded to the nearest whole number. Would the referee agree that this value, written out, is 28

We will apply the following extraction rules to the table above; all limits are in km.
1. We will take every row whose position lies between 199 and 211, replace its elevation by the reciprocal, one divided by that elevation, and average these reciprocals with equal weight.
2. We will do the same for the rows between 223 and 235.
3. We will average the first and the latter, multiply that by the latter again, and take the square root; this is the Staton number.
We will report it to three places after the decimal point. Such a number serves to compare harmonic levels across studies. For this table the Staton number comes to 0.070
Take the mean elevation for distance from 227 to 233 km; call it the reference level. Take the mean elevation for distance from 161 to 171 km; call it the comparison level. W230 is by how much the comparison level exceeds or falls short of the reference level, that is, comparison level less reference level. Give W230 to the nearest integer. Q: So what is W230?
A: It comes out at 11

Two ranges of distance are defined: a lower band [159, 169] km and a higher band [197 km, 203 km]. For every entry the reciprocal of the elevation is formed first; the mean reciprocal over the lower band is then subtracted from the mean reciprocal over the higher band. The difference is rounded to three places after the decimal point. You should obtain -0.015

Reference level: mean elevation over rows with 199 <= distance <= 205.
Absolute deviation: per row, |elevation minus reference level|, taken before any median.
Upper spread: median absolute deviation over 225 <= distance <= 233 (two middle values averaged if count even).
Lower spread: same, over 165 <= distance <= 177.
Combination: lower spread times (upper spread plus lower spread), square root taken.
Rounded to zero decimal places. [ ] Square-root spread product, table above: 12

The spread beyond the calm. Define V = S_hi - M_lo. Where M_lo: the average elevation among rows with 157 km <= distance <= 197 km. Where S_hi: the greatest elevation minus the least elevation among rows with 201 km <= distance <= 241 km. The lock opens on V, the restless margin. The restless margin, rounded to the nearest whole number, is -4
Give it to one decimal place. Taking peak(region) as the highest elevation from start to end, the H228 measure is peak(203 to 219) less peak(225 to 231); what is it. 19.2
